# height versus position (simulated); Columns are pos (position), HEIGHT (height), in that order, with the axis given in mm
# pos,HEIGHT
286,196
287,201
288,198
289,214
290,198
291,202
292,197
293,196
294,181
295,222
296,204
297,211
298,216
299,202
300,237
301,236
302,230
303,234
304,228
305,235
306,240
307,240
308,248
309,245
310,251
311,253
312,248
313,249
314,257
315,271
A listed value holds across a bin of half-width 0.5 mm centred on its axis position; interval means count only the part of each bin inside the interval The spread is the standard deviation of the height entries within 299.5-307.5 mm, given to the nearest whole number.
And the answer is 4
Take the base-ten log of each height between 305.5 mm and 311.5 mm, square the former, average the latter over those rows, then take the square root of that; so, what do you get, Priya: 2.39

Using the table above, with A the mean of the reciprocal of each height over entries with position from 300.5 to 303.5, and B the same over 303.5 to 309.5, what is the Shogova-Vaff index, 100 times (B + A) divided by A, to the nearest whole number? 198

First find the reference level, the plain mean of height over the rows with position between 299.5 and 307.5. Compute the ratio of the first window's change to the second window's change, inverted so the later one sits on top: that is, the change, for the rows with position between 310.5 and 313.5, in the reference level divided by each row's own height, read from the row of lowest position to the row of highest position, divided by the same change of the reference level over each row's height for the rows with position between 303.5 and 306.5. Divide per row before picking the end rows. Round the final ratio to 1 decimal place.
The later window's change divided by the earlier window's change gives -0.3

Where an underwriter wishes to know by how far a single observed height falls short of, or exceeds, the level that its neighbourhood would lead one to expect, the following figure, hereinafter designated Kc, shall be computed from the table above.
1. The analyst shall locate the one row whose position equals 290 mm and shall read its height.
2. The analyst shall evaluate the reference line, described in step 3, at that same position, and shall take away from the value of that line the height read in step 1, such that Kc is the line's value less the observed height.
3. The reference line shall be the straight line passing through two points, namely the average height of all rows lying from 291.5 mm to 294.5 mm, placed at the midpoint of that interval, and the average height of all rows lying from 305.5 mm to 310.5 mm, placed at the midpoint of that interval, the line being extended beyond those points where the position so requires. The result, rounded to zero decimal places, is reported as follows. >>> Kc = -17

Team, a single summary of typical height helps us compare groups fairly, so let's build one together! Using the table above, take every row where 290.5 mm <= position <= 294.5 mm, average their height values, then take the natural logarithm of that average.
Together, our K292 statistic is 5.27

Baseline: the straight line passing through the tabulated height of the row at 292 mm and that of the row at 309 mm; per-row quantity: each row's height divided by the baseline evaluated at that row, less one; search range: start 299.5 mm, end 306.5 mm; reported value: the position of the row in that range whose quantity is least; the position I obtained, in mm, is 304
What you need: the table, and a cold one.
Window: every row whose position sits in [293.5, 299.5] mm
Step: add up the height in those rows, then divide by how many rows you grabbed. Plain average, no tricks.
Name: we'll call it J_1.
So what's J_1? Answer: 206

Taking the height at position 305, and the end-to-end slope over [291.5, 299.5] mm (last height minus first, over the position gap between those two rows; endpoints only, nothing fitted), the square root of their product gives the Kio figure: 13.0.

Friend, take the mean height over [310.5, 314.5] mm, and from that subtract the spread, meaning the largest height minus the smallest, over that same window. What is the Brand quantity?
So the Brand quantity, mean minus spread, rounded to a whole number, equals 243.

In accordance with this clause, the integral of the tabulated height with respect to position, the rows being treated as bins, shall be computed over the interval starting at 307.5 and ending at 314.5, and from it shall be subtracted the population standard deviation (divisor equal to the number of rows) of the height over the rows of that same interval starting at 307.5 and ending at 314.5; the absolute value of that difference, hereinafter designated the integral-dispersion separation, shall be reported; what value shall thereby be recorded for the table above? 1747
